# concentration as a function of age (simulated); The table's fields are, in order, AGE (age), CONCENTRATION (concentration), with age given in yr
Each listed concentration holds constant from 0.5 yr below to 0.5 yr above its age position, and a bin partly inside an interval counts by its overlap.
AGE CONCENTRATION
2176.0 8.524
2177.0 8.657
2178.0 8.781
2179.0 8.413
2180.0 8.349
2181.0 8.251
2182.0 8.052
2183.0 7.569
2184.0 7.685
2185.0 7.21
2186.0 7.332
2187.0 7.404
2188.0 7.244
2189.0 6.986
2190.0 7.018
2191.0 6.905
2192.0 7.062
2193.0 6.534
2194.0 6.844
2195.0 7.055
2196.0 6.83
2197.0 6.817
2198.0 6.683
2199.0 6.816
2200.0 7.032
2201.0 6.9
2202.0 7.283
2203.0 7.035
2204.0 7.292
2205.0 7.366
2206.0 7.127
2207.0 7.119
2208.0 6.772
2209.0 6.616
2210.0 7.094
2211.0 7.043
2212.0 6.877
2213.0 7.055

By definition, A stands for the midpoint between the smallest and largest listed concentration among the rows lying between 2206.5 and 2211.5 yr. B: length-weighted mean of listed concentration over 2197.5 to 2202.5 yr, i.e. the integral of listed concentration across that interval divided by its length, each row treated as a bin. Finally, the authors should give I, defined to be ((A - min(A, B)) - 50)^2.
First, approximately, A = 6.9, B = 6.94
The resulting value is 2500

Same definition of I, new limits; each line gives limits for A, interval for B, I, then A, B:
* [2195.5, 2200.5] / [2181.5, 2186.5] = 2500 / 6.9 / 7.57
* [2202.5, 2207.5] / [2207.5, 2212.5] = 2468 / 7.2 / 6.88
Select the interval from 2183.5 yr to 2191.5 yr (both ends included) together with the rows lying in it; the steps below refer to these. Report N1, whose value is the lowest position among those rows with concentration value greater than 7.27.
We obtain 2184.0 yr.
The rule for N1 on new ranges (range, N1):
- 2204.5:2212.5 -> 2205.0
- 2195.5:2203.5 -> 2202.0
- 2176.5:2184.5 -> 2177.0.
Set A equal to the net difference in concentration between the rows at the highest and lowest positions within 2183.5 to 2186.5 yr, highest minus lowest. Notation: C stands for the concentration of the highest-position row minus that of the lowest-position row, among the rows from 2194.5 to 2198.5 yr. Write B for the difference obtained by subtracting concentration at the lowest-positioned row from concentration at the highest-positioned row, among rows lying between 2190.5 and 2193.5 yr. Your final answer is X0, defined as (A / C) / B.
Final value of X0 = -3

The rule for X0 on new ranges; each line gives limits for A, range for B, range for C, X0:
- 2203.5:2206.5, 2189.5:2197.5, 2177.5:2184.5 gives -1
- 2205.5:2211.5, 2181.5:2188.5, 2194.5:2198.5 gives 0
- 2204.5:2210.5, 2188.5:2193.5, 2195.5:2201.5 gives 9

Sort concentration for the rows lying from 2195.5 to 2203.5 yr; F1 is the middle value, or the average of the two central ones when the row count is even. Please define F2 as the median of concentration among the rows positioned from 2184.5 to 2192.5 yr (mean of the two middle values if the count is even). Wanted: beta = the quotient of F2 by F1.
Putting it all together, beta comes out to 1.04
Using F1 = 6.9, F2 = 7.14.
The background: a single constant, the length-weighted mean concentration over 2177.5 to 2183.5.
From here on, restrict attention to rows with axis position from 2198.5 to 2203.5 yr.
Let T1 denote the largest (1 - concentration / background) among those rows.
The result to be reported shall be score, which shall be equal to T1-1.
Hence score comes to -0.83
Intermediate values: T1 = 0.172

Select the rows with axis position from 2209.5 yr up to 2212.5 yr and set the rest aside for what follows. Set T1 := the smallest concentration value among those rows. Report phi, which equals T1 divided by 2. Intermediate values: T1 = 6.877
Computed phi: 3.44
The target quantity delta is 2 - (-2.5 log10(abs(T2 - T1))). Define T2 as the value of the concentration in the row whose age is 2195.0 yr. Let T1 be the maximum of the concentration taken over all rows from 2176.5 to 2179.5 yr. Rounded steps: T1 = 8.781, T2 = 7.055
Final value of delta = 2.6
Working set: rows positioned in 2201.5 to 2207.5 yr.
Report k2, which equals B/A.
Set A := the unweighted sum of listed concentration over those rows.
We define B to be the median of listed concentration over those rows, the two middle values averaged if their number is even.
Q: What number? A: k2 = 0.167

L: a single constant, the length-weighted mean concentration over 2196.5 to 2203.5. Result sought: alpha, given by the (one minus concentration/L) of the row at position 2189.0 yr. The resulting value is -0.007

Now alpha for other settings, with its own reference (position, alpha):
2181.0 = -0.189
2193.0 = 0.058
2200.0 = -0.014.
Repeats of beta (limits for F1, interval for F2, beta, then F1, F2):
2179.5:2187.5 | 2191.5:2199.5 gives 0.89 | 7.6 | 6.82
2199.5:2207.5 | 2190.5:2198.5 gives 0.96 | 7.1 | 6.84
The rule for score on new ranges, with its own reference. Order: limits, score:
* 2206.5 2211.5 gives -0.80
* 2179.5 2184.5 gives -0.92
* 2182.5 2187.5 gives -0.88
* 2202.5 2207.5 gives -0.85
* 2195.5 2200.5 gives -0.81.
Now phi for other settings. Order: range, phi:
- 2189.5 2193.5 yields 3.27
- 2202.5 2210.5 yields 3.31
